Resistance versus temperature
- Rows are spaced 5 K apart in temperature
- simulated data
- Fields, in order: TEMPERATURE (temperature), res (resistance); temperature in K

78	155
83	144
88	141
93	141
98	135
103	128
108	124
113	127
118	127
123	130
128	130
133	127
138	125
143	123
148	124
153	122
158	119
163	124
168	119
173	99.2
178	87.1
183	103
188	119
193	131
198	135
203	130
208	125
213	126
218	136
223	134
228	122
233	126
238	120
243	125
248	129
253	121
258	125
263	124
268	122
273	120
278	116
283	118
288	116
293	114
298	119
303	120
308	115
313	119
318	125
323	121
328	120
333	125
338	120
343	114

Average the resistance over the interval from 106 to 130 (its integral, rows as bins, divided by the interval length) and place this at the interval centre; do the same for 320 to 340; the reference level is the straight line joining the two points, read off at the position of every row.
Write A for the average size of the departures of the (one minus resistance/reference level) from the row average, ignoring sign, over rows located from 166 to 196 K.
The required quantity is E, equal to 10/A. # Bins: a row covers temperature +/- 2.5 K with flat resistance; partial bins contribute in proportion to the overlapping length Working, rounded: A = 0.106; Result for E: 94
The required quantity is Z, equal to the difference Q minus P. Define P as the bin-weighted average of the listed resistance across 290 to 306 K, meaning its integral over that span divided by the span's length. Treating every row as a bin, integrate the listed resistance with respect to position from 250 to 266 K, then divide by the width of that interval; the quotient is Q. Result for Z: 6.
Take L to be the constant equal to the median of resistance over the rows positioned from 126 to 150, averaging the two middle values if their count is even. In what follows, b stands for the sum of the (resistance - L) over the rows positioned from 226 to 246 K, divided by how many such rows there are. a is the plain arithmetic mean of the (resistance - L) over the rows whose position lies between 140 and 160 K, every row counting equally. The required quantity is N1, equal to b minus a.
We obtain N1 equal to 1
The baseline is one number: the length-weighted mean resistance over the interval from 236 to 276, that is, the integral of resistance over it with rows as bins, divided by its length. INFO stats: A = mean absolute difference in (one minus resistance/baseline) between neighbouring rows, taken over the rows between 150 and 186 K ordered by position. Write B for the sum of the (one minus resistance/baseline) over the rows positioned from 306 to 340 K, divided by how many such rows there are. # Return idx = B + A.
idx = 0.10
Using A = 0.08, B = 0.02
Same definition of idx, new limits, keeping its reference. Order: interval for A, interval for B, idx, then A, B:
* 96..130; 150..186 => 0.13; 0.02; 0.10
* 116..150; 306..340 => 0.04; 0.01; 0.02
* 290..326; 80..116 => -0.06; 0.03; -0.09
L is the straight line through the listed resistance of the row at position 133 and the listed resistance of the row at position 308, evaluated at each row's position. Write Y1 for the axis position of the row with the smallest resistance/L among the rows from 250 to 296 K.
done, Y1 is 293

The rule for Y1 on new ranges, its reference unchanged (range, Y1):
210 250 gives 238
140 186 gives 178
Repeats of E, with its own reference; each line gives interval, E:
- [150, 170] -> 654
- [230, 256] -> 427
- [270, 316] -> 619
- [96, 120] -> 492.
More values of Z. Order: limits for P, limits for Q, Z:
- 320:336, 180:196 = -5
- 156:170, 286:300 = -5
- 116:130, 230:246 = -5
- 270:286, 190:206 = 13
